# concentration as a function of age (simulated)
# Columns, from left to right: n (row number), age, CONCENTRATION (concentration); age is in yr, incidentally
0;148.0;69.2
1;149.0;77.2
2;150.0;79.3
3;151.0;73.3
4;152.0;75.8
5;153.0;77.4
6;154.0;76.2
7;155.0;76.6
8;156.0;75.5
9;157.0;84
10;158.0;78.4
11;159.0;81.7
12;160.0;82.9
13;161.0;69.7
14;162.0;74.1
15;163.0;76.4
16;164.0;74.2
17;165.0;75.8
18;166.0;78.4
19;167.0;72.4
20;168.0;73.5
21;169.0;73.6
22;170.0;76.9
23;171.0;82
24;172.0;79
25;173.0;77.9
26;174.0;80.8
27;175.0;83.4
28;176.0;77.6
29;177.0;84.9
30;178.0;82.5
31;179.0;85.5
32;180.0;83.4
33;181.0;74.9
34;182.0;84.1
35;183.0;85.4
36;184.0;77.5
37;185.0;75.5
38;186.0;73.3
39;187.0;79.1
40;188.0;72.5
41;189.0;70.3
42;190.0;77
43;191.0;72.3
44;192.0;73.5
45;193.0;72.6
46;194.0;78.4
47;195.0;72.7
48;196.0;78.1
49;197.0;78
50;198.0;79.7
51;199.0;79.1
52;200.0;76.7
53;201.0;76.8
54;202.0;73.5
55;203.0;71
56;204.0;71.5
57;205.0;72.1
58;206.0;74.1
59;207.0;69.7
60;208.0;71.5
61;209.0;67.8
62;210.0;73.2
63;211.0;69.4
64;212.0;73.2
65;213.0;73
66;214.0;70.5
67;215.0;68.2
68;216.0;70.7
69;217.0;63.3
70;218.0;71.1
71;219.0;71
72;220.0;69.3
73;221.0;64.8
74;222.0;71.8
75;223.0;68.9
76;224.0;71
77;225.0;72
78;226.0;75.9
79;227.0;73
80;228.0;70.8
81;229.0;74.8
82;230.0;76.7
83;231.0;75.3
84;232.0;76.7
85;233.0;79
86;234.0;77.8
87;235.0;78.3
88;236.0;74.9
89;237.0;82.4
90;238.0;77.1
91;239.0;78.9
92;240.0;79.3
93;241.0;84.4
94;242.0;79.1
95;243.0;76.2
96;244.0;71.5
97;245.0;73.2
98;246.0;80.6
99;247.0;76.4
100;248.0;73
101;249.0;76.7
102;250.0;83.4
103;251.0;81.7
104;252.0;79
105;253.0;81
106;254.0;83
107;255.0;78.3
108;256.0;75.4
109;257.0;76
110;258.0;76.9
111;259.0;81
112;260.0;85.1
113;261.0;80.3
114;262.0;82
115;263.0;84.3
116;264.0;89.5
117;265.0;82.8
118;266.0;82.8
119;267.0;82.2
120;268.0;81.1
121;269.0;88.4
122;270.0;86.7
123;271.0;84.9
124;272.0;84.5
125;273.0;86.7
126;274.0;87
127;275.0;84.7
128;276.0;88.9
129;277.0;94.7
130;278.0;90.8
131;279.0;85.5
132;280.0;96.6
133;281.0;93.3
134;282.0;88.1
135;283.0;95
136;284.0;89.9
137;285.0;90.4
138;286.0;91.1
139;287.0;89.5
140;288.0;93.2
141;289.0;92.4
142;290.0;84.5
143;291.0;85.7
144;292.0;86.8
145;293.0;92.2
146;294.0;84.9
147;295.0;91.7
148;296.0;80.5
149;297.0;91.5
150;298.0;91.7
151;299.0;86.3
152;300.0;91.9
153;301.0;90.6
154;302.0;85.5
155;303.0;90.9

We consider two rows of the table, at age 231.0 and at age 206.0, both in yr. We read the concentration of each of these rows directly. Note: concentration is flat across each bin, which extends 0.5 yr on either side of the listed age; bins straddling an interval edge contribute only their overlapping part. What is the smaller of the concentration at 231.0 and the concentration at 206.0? 74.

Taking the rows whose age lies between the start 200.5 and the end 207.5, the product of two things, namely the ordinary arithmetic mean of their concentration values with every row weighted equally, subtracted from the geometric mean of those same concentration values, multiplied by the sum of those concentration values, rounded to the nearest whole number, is -16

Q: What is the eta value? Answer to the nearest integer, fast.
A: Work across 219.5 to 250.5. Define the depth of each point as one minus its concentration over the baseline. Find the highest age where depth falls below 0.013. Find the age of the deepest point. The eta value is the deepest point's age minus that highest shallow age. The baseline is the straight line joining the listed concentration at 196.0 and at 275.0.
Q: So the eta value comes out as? -29 yr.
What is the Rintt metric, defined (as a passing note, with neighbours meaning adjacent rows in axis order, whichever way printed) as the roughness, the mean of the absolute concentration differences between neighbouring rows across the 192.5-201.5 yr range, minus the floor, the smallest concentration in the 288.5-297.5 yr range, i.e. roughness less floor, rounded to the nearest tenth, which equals -77.8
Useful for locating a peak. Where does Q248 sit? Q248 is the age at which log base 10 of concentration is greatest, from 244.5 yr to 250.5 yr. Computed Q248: 250.0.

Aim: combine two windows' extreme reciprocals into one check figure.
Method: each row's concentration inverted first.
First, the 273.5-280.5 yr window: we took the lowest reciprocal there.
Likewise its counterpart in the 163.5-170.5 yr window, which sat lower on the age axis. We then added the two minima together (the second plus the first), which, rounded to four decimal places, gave 0.0231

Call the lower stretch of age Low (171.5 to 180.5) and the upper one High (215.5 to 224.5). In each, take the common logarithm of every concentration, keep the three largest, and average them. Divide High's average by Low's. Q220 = 0.96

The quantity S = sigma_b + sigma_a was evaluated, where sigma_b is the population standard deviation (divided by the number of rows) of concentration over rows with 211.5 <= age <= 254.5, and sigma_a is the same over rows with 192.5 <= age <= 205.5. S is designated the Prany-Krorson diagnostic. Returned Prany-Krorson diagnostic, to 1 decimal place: 7.9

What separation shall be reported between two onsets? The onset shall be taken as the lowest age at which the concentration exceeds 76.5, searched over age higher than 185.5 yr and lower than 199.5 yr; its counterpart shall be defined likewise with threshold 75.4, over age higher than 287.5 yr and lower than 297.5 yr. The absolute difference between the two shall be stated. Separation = 101 yr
